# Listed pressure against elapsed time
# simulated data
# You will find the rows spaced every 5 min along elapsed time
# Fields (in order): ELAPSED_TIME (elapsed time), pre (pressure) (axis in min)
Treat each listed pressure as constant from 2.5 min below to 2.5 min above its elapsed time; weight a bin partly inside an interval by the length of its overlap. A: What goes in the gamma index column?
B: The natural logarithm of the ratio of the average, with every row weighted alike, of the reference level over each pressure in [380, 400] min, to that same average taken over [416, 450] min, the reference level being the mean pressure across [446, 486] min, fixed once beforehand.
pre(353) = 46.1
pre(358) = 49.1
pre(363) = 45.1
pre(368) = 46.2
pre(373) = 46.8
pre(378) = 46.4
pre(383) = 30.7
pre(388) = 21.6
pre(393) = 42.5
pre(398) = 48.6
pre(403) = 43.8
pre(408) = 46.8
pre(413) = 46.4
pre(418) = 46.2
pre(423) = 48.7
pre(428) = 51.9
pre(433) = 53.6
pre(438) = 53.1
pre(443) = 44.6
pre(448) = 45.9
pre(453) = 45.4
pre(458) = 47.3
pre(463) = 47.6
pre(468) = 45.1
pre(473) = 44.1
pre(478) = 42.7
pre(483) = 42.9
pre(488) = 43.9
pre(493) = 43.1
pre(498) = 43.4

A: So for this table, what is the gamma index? 0.41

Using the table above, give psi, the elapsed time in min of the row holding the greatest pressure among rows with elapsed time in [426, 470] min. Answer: 433 min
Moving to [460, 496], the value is 463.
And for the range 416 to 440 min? 433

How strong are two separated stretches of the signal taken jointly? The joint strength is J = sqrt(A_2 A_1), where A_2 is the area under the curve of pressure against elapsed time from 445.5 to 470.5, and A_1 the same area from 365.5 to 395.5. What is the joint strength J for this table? 1164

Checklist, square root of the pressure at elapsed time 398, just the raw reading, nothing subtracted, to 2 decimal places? 6.97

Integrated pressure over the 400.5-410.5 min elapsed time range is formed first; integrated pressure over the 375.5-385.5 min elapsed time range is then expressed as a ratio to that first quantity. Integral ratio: 0.85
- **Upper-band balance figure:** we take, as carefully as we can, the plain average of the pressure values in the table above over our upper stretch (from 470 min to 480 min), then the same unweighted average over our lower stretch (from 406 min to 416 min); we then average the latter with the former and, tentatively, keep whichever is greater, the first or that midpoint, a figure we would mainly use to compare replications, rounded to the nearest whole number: 45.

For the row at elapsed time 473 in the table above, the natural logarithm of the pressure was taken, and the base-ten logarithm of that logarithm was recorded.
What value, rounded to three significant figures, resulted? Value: 0.578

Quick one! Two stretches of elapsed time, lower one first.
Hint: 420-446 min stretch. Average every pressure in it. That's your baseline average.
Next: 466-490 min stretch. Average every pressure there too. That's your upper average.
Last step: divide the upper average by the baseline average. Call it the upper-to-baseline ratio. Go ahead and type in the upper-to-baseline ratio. 0.87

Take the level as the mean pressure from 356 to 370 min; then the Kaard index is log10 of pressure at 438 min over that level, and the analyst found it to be 0.055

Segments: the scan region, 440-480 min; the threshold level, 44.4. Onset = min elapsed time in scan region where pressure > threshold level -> 443 min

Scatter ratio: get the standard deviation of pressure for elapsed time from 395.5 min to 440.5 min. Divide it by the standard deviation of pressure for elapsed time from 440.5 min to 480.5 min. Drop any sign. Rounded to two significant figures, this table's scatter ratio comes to 2.1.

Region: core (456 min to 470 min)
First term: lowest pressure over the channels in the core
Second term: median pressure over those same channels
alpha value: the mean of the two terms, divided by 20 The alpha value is 2.31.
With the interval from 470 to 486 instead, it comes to 2.14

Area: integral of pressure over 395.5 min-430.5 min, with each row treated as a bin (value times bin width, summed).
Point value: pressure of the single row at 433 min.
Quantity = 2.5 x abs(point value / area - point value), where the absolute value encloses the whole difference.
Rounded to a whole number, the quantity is 134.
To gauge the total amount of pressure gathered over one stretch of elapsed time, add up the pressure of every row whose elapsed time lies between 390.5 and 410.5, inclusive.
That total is 182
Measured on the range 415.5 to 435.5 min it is 200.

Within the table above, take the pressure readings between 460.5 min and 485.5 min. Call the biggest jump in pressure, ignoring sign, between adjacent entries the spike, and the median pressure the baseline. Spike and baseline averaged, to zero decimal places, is 23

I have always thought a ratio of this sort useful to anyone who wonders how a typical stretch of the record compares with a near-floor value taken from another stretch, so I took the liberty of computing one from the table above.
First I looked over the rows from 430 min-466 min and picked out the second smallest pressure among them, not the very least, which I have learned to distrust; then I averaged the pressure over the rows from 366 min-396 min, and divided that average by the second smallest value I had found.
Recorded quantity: 0.86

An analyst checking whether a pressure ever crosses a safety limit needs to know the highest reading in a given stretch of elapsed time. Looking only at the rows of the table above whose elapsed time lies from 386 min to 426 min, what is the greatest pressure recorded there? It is 48.7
